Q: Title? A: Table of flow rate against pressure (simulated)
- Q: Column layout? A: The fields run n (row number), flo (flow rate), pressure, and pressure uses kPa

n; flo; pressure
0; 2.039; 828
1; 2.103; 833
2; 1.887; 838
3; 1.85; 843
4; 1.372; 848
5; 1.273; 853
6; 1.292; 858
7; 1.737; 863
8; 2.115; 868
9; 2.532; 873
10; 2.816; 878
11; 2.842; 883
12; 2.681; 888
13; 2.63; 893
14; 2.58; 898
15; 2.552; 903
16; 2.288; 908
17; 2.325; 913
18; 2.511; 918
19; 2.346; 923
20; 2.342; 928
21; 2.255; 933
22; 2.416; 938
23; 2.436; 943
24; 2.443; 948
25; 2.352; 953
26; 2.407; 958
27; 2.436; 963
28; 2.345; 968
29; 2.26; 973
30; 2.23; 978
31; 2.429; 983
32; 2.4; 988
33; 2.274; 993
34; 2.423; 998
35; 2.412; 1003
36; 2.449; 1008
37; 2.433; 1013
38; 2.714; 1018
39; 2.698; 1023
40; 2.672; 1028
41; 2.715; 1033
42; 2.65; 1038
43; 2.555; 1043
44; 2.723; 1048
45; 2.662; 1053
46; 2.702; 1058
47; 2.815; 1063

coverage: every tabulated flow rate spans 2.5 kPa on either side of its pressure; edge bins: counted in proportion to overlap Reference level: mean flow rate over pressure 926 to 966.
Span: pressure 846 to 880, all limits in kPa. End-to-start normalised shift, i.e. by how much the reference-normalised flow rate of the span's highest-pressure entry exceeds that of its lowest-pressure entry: 0.61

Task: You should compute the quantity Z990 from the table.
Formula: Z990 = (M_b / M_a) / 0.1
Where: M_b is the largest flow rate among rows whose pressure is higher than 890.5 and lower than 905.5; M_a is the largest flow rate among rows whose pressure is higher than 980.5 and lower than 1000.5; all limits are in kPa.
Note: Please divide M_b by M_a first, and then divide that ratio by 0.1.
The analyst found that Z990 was 10.8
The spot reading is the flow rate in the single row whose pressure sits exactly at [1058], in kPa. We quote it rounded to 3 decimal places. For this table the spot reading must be 2.702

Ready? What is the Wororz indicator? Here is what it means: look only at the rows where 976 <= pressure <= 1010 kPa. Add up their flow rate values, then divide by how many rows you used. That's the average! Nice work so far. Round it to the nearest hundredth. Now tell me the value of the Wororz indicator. 2.37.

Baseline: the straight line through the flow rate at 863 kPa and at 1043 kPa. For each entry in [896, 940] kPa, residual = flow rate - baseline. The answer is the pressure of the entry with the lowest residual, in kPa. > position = 933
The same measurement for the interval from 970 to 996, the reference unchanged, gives 993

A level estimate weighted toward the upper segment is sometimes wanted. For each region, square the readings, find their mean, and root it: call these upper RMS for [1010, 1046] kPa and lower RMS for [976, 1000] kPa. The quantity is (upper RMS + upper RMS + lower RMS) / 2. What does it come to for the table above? 3.8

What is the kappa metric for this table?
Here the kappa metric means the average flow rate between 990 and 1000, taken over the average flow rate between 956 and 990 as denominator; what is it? 1.00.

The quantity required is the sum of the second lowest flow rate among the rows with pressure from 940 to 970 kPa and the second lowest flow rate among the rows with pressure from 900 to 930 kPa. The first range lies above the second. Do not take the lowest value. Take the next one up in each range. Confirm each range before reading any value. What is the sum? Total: 4.68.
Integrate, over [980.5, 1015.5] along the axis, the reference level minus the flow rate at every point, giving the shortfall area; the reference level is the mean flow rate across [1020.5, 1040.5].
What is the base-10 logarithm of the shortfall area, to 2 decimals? 0.99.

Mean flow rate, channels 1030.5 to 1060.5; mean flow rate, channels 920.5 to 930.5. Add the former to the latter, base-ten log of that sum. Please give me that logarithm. 0.70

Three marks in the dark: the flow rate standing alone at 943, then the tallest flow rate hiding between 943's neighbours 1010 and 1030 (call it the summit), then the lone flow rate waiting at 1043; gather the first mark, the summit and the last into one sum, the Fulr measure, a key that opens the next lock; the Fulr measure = 7.7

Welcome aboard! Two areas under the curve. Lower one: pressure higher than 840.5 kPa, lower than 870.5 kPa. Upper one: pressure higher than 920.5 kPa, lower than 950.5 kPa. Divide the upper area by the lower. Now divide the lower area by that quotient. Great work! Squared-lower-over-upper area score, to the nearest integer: 33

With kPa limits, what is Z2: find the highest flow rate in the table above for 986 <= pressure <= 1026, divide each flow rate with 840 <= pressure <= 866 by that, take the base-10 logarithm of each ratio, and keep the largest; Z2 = -0.17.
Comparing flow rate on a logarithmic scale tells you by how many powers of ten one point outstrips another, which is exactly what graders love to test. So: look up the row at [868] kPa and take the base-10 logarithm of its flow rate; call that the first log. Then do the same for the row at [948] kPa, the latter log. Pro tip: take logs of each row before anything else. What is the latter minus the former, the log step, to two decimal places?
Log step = 0.06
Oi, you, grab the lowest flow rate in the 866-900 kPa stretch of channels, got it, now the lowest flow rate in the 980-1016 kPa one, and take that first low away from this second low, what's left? 0.16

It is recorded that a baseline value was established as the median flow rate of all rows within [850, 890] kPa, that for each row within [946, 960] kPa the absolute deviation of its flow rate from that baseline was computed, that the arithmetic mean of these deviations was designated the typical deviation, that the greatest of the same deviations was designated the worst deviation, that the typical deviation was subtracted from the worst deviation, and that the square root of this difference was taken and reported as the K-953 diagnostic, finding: 0.21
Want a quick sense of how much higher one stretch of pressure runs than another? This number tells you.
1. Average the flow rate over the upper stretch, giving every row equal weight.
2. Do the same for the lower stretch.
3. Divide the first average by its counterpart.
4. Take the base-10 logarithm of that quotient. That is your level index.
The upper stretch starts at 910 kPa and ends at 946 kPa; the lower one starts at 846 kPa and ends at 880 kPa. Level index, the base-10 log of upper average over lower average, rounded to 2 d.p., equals 0.10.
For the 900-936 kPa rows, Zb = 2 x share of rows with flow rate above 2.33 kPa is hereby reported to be 1.14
